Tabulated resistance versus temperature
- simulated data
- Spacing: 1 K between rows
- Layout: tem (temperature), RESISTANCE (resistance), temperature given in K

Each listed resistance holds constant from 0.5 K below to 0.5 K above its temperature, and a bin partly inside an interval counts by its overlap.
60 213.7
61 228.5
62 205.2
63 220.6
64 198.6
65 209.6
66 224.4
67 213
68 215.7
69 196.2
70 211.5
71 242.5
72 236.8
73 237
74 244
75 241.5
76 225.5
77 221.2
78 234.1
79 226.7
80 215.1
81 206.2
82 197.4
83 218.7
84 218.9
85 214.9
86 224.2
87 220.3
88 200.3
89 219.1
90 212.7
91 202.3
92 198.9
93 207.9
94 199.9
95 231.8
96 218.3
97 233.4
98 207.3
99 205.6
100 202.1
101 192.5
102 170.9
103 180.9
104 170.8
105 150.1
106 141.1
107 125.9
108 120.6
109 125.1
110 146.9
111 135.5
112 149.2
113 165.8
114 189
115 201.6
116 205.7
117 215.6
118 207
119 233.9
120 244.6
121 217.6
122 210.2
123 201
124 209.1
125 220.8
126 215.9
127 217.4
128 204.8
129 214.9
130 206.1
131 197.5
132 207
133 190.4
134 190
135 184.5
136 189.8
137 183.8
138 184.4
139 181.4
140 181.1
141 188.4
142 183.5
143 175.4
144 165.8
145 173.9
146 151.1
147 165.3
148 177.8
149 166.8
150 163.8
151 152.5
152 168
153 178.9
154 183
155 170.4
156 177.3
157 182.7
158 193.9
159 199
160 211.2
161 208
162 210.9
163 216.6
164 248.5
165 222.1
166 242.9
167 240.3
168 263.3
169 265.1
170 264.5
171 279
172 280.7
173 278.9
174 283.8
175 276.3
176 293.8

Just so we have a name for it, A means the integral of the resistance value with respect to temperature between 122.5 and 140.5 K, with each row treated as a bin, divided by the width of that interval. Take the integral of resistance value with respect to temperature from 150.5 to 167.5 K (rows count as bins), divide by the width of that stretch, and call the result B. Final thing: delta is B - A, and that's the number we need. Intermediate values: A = 199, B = 200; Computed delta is 1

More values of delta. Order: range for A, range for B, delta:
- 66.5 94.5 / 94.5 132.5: -26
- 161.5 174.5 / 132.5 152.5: -78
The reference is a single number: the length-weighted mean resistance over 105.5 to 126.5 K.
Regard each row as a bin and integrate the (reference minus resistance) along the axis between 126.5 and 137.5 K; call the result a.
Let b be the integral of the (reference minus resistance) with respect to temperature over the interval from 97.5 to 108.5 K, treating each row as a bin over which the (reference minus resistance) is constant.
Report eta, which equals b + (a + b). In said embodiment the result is 179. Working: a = -153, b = 166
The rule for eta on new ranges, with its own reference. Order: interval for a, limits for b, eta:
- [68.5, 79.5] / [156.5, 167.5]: -1169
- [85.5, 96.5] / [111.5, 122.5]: -716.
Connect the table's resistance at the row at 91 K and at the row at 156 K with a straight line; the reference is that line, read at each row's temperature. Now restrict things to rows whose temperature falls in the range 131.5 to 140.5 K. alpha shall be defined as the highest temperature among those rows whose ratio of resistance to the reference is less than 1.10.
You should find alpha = 140 K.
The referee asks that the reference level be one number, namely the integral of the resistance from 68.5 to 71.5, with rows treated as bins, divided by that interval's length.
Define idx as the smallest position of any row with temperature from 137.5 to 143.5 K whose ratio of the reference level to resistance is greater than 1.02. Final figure 138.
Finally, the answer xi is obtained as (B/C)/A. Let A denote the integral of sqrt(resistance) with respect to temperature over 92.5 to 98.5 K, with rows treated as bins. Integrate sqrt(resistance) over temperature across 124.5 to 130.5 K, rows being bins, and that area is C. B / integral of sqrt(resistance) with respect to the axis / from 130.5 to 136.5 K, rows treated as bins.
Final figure 0.0108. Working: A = 88.2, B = 83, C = 87.6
